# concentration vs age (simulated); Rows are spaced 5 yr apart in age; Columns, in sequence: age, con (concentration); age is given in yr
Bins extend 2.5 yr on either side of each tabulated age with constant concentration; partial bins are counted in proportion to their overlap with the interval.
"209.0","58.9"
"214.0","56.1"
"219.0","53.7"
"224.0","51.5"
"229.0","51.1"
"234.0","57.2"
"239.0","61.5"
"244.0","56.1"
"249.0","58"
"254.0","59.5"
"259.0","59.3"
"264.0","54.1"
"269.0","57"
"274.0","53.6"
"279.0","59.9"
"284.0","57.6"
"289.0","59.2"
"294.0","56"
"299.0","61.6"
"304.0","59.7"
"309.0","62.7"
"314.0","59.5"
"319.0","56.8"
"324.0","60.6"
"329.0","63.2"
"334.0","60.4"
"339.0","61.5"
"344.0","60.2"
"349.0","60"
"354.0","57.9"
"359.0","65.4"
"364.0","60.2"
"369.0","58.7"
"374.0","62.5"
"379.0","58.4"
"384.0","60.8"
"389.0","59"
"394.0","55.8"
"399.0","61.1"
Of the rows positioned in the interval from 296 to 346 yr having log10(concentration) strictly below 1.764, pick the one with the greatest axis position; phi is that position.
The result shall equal 319.0 yr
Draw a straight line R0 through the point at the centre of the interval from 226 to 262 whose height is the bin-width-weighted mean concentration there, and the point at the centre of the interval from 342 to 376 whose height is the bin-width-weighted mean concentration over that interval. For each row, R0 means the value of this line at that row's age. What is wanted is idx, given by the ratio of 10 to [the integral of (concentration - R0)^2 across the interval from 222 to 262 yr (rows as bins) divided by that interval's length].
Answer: 0.9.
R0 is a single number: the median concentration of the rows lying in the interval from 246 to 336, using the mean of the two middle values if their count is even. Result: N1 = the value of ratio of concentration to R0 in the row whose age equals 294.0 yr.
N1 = 0.94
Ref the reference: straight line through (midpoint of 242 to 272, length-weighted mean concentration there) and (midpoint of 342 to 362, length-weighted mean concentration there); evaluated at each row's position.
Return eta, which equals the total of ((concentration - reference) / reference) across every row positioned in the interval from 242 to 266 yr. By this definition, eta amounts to 0.02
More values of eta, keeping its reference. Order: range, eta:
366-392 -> -0.16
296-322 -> 0.07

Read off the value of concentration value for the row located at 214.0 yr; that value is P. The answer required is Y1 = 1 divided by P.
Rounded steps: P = 56.1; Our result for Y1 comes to 0.0178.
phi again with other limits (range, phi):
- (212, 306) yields 294.0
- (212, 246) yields 244.0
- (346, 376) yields 354.0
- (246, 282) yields 274.0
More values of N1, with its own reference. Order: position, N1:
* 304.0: 1.01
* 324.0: 1.02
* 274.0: 0.90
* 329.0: 1.06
